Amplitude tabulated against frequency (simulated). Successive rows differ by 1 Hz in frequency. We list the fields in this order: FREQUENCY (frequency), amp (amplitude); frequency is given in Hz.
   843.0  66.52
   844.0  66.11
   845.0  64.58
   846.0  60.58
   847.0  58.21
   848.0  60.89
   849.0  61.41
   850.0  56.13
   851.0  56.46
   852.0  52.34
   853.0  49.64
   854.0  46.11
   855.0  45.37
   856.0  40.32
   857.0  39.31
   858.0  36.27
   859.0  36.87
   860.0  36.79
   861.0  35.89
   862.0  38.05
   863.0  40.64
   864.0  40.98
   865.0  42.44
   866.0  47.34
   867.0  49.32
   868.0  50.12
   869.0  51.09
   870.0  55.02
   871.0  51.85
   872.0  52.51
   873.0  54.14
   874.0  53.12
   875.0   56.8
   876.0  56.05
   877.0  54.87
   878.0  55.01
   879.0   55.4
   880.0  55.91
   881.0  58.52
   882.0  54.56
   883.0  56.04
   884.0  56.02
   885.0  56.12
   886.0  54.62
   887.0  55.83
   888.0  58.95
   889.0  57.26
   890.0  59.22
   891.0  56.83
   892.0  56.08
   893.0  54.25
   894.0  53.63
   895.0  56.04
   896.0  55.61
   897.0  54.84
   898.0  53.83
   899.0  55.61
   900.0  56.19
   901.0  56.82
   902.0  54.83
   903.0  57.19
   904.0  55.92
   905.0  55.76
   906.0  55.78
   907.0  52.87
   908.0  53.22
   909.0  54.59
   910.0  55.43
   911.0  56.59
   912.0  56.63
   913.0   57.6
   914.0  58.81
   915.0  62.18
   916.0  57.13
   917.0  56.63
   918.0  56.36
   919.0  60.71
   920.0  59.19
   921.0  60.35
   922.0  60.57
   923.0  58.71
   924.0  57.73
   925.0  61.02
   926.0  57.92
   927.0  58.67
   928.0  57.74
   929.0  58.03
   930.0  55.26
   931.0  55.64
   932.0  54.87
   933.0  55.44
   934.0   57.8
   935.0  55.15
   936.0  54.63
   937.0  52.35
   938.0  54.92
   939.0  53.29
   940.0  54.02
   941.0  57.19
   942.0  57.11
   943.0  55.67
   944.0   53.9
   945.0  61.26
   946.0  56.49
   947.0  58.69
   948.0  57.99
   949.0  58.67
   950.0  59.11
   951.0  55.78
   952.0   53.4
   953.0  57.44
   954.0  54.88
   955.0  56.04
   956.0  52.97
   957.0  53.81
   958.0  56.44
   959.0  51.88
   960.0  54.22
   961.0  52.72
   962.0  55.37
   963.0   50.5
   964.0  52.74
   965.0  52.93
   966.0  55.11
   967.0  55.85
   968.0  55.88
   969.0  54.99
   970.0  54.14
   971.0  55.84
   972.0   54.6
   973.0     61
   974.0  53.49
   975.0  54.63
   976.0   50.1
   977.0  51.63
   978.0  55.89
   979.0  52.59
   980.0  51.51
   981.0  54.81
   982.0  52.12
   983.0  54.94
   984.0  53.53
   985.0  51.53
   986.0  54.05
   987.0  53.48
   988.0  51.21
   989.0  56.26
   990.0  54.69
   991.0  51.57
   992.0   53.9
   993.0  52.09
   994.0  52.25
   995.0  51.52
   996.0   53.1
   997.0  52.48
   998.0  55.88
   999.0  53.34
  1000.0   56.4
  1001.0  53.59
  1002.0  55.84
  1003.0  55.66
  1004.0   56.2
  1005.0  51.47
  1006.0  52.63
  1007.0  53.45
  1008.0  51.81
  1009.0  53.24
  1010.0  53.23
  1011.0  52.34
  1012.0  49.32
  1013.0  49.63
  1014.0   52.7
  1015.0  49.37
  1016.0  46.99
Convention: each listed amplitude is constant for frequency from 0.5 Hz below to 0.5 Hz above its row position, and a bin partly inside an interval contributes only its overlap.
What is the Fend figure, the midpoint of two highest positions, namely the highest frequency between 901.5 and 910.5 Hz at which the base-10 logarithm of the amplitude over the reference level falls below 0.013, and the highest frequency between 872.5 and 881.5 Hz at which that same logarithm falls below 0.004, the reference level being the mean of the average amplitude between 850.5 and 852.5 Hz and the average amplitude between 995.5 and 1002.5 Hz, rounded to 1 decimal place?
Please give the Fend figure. 893.5 Hz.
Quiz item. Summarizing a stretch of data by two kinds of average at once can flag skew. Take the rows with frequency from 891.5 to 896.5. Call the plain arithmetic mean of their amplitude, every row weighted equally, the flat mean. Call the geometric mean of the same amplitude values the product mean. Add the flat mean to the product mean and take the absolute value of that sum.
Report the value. 110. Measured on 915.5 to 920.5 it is 116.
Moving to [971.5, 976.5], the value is 109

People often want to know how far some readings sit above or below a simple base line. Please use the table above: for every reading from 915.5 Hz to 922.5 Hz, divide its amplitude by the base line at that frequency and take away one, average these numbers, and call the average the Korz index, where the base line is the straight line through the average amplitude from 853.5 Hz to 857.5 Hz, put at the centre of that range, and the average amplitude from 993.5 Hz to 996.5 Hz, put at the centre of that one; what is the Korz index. 0.246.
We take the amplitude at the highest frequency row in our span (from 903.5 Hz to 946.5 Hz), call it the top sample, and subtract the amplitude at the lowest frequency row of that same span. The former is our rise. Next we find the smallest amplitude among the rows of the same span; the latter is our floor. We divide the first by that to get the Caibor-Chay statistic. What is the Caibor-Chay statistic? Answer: 0.01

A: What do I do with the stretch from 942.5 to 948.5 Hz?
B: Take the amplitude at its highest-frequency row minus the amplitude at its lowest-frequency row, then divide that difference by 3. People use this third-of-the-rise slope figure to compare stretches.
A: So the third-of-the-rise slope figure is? 0.77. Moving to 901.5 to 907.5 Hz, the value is -0.65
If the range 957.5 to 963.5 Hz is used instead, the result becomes -1.98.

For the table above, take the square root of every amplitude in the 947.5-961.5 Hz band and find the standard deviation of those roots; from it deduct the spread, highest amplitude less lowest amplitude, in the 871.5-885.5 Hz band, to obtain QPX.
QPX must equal -5.9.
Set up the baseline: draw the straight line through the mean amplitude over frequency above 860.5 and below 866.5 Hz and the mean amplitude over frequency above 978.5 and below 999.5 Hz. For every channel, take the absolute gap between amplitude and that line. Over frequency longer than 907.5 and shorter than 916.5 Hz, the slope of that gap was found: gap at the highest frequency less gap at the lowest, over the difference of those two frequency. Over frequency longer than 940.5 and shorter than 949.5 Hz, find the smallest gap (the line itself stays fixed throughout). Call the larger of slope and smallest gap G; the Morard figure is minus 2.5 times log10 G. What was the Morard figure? -1.8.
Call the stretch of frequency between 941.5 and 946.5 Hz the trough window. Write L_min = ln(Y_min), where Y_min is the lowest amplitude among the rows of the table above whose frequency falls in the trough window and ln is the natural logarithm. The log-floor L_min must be 3.99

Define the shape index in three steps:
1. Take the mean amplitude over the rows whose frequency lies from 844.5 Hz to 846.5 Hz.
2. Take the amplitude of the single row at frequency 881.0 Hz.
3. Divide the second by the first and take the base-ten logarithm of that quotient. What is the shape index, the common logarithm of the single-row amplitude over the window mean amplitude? -0.03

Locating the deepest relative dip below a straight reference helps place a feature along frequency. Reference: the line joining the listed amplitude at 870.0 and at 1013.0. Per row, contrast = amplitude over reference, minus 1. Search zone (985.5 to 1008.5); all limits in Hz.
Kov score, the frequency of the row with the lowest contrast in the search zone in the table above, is 988.0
